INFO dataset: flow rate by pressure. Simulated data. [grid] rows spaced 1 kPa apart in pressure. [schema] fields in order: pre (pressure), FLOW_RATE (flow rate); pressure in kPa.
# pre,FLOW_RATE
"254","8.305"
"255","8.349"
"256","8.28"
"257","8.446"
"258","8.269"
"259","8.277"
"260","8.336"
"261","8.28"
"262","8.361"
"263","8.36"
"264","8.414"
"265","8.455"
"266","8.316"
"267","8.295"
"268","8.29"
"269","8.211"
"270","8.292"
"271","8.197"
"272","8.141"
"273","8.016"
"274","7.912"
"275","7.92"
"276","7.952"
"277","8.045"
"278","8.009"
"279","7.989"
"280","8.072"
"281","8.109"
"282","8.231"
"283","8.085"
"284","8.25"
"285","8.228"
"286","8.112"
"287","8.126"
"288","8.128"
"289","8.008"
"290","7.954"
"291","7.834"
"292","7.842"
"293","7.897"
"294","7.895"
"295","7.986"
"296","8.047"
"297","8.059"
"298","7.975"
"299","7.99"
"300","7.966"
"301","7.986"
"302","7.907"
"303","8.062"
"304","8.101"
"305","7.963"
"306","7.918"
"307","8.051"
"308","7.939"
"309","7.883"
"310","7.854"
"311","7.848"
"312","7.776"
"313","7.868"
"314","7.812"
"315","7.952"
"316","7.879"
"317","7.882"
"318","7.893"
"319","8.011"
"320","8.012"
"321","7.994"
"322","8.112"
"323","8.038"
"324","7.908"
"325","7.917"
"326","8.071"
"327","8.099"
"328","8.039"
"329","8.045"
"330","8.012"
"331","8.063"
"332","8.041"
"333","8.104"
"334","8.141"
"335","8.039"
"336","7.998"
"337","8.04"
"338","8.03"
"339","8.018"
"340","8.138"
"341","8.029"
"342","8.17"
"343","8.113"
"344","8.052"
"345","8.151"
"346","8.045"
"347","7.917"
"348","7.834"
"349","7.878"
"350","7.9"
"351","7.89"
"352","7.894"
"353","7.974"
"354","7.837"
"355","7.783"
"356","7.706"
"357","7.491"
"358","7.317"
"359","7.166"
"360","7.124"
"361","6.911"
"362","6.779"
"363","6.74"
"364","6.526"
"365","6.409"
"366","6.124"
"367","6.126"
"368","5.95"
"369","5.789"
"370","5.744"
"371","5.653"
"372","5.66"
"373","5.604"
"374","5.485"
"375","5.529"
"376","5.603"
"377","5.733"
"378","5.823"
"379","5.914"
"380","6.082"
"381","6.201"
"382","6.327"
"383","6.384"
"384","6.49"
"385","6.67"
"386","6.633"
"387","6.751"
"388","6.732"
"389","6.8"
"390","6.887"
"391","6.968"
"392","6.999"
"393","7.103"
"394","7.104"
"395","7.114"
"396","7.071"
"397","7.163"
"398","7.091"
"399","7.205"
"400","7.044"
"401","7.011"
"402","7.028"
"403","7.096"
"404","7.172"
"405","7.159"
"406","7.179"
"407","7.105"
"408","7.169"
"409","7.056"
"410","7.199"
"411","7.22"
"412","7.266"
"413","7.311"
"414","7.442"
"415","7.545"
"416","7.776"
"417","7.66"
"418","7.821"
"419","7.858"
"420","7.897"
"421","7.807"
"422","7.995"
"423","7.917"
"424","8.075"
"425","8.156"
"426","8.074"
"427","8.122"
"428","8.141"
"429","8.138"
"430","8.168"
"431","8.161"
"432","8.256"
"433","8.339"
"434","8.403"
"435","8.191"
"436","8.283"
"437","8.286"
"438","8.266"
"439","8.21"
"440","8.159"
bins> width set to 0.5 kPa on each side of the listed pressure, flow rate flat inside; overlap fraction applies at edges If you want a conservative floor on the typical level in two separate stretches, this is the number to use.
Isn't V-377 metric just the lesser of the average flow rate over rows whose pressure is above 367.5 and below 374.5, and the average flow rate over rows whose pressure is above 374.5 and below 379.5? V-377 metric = 5.7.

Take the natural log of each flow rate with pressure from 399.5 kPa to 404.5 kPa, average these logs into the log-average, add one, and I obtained 2.96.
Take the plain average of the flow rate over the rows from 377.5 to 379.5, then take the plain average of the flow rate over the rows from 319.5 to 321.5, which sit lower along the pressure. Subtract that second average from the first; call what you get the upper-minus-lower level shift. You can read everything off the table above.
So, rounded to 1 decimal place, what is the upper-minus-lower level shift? -2.1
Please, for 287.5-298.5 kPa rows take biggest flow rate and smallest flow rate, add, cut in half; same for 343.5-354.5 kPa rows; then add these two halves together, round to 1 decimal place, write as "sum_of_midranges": 16.0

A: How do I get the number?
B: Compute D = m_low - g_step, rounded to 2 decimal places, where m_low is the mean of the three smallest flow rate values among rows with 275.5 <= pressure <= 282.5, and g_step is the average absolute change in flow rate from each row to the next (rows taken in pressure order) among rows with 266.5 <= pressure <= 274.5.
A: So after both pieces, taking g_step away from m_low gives 7.91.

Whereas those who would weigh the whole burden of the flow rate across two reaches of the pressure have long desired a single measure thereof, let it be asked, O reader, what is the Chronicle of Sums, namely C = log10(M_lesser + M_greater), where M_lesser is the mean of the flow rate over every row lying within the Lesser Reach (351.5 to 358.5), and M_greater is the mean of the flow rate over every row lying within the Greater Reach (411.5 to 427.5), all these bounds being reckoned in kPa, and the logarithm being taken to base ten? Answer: 1.19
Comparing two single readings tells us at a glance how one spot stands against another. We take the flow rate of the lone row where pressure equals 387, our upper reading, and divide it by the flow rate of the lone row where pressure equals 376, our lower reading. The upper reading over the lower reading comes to 1.20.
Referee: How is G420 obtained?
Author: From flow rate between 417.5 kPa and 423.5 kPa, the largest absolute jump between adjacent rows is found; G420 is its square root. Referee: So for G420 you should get 0.434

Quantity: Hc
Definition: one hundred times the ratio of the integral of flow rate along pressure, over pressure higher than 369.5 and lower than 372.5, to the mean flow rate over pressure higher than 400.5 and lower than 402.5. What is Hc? 243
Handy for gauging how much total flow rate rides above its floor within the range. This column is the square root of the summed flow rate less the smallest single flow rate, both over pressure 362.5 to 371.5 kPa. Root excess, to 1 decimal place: 7.0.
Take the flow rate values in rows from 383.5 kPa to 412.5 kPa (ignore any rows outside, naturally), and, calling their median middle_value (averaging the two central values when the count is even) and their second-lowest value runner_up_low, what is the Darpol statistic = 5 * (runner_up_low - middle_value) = -2.3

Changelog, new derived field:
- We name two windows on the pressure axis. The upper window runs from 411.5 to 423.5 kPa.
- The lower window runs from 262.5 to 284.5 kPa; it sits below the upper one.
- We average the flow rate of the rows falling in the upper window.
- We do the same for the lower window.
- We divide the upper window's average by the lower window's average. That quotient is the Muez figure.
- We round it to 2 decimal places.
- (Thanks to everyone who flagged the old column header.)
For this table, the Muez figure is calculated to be 0.94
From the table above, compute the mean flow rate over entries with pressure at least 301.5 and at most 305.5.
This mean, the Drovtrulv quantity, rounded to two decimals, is 8.01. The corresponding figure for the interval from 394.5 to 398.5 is 7.11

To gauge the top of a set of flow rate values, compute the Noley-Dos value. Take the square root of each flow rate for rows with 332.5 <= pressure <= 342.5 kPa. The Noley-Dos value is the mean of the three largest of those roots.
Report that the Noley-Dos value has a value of 2.85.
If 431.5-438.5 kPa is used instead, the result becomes 2.89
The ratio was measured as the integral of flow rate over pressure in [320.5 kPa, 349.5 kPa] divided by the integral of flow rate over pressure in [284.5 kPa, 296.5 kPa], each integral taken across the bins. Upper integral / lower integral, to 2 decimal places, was 2.43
